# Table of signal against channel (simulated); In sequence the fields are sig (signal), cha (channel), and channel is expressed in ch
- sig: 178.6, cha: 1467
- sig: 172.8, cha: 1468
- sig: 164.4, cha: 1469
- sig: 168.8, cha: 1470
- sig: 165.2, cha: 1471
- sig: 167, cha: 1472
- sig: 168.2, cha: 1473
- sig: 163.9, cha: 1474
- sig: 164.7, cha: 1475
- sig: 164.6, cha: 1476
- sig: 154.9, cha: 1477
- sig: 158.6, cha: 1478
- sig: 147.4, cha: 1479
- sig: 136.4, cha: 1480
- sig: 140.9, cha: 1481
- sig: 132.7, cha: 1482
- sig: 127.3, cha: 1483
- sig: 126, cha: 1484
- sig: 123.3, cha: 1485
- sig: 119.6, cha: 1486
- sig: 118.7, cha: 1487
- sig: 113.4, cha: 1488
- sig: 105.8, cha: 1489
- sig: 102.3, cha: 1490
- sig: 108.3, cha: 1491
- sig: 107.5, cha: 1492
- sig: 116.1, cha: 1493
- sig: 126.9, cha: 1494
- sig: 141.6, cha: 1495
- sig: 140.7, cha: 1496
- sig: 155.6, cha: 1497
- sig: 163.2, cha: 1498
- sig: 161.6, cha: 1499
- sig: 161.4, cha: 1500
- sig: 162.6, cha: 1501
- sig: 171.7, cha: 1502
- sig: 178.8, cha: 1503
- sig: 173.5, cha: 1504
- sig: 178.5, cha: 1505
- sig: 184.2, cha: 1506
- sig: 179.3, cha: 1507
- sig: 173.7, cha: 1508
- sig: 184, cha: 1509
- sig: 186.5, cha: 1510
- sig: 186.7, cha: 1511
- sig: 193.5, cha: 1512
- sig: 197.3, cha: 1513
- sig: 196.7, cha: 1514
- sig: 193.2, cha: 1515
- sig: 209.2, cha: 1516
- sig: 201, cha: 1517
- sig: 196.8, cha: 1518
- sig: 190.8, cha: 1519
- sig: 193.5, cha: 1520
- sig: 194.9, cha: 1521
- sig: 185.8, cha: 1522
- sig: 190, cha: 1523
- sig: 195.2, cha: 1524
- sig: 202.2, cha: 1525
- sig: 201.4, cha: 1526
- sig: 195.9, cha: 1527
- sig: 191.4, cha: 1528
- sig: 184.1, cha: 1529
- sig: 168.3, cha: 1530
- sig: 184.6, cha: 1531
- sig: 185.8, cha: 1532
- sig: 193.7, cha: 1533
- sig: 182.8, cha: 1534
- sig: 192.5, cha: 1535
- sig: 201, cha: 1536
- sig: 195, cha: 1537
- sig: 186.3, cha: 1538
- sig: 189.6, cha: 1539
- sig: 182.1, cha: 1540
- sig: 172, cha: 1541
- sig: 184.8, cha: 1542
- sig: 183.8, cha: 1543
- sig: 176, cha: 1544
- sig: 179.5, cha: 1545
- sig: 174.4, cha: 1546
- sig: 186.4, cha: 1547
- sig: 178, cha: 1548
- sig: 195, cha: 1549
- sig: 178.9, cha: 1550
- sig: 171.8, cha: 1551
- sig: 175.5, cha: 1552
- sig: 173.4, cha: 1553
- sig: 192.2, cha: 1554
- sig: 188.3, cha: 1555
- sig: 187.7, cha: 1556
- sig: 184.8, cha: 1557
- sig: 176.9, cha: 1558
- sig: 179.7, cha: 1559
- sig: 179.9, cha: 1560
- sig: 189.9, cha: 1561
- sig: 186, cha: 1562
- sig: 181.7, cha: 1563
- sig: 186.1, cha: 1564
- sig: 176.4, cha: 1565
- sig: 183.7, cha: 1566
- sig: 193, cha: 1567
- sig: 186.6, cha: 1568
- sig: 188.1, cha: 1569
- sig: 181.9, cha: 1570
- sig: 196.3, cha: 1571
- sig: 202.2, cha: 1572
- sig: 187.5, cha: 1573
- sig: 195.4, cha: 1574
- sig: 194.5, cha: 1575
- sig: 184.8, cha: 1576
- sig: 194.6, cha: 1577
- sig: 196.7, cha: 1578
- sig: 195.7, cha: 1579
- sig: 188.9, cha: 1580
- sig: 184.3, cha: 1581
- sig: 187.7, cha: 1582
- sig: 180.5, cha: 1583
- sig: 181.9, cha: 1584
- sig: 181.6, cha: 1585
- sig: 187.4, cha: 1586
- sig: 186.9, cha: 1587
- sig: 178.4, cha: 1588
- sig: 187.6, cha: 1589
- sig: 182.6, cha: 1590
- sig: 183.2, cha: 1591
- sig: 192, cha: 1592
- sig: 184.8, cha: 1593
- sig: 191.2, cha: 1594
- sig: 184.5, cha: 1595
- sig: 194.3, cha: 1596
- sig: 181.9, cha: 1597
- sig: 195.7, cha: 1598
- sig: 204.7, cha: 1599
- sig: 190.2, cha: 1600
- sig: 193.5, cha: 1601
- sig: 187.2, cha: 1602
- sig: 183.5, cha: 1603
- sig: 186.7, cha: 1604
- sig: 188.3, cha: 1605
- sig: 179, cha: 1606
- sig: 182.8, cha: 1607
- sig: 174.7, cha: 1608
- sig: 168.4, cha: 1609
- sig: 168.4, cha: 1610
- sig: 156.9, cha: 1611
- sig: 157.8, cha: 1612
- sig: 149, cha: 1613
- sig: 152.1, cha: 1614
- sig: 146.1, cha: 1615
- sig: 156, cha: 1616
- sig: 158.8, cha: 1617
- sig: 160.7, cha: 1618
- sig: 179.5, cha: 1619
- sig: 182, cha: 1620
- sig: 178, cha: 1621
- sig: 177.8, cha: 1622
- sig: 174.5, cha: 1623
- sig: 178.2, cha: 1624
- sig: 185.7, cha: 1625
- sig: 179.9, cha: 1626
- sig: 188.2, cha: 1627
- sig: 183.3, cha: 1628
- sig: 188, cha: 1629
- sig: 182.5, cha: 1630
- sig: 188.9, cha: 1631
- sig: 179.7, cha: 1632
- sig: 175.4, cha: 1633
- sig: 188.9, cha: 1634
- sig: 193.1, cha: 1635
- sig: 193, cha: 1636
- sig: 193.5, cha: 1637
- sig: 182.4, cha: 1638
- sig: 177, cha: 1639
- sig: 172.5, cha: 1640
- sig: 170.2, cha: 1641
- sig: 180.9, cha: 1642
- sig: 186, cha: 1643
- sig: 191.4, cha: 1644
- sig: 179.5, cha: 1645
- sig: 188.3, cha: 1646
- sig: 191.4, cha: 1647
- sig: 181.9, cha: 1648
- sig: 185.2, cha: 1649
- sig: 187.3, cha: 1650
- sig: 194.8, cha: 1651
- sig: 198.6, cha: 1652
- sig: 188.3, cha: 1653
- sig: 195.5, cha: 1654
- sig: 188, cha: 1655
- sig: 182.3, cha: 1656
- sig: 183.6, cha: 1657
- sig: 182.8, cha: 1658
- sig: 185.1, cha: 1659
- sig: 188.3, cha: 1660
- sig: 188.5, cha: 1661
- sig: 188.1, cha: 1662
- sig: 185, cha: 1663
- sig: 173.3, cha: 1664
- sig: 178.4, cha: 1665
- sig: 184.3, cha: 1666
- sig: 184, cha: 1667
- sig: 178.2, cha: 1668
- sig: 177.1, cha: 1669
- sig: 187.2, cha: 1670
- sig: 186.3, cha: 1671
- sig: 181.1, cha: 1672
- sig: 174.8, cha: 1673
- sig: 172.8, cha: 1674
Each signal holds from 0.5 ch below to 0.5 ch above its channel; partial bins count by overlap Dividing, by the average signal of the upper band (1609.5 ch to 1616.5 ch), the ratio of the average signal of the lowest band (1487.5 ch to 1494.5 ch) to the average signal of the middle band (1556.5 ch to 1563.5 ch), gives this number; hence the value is 0.0039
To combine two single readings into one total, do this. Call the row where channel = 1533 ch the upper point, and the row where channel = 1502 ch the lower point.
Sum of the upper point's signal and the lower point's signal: 365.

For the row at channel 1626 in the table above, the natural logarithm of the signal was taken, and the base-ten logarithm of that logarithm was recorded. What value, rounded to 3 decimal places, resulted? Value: 0.715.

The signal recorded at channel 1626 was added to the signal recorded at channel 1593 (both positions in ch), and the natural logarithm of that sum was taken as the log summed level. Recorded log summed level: 5.90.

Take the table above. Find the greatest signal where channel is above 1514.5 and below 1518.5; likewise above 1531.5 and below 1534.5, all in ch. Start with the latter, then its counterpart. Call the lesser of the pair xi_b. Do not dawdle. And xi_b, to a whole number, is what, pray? 194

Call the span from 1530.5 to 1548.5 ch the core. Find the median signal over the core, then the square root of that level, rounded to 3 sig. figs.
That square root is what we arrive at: 13.6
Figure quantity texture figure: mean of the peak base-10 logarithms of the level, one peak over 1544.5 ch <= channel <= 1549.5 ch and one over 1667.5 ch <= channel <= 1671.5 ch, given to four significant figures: 2.281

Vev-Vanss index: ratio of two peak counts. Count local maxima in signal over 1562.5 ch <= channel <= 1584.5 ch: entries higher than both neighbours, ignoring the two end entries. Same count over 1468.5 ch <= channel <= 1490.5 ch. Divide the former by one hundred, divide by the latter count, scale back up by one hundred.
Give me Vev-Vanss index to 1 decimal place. 1.4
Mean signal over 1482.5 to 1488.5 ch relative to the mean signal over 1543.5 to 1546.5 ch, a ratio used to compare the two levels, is 0.69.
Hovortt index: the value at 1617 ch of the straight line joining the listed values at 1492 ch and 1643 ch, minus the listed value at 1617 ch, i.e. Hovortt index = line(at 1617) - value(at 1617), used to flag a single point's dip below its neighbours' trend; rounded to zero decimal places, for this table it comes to 14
